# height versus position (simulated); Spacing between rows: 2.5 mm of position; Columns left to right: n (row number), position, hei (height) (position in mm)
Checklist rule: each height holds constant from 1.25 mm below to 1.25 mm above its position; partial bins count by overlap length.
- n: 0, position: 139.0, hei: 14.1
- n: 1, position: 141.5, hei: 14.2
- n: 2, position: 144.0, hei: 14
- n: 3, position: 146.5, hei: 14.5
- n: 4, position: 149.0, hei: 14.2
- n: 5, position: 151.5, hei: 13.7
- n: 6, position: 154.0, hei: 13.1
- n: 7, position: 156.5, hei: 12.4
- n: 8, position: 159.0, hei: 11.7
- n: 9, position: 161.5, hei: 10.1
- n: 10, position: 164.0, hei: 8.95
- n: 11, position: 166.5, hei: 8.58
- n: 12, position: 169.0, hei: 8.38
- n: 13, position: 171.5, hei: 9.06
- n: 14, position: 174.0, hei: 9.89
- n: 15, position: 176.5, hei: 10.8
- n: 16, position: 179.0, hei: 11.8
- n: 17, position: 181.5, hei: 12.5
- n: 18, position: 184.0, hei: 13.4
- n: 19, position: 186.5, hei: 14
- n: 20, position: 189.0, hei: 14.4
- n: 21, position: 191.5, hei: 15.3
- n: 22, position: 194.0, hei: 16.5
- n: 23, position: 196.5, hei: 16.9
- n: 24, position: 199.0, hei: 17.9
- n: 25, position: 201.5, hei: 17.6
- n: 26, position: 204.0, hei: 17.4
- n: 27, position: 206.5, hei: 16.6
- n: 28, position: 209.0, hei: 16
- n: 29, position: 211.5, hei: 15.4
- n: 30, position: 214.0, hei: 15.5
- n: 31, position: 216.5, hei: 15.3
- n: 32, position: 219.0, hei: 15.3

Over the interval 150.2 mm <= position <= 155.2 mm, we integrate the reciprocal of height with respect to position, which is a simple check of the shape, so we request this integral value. 0.37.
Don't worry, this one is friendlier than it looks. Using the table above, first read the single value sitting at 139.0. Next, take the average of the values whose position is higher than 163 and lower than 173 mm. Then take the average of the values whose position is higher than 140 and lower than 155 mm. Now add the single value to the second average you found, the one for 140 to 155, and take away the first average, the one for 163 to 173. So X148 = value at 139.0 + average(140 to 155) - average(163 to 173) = 19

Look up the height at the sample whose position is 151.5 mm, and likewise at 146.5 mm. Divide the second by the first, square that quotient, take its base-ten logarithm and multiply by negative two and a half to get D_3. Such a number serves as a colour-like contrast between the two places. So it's -0.1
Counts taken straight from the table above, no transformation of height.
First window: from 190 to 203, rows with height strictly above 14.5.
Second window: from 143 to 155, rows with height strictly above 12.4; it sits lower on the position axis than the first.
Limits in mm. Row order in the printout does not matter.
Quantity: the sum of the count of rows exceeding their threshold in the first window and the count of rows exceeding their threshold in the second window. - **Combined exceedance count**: 10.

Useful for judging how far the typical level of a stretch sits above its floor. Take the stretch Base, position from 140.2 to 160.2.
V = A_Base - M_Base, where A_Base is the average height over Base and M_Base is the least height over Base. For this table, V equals 1.78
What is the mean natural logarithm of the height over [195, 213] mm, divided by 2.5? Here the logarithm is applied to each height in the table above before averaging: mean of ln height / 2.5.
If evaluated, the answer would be 1.13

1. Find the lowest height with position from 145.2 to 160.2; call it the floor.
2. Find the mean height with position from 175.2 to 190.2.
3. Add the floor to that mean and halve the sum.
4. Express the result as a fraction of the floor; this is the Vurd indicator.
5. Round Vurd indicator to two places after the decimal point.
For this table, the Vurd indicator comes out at 1.05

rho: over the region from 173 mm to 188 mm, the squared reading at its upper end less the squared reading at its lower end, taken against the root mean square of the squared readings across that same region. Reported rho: 0.6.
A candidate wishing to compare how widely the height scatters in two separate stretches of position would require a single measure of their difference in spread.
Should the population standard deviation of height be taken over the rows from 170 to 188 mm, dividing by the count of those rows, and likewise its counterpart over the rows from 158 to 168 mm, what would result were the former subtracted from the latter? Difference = -0.5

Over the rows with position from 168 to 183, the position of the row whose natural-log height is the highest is 181.5 mm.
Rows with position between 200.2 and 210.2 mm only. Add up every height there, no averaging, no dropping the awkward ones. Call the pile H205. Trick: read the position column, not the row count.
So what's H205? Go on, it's 68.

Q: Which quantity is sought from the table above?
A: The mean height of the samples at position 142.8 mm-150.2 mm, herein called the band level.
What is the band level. 14.2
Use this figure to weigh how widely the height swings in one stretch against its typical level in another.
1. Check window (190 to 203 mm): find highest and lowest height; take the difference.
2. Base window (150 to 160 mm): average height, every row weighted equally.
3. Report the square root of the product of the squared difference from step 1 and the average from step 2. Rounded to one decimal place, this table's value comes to 9.3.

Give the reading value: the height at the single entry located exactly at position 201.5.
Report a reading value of 17.6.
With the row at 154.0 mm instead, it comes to 13.1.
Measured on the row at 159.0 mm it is 11.7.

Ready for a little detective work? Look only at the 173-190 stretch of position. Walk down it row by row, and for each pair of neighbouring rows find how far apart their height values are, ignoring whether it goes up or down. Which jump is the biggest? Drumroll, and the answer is 1.0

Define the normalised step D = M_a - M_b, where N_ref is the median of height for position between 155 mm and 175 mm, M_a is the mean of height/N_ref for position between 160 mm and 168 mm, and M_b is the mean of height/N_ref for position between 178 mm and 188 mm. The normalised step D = -0.39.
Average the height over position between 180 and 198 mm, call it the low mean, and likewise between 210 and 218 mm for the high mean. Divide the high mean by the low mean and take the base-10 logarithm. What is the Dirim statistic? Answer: 0.02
